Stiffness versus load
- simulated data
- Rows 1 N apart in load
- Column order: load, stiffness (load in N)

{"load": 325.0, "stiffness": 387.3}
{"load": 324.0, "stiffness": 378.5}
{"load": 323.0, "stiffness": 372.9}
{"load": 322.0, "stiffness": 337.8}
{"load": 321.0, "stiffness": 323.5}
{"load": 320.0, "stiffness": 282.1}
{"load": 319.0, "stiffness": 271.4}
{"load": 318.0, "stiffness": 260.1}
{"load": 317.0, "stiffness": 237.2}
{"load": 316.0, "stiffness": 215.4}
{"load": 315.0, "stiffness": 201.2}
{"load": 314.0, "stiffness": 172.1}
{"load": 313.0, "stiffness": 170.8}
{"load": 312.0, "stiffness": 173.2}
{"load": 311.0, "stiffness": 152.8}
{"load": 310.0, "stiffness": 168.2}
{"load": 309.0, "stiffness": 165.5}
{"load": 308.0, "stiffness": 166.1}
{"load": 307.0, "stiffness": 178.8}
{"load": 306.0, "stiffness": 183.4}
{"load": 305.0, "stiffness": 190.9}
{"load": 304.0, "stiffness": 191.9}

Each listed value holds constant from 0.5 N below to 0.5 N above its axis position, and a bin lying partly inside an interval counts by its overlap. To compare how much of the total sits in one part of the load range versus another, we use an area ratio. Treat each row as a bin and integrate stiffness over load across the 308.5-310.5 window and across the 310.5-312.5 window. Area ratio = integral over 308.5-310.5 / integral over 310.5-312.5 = 1.02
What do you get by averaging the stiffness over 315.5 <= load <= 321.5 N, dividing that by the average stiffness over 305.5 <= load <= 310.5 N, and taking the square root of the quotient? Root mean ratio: 1.24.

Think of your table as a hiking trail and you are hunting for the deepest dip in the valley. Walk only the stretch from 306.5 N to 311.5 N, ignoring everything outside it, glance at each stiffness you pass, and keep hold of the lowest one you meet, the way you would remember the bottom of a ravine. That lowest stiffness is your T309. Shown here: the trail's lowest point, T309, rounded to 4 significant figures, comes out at 152.8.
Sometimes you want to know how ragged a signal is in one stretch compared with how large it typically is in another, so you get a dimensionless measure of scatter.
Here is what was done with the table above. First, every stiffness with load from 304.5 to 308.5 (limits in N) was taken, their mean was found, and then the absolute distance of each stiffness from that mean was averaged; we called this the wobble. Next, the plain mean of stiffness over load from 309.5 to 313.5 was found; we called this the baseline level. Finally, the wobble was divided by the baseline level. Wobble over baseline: 0.044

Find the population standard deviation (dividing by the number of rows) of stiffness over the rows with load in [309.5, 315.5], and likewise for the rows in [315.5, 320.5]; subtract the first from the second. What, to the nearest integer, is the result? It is 10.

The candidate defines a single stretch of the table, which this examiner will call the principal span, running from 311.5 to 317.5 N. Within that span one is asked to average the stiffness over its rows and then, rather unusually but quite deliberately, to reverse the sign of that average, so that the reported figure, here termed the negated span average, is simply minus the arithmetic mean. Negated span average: -195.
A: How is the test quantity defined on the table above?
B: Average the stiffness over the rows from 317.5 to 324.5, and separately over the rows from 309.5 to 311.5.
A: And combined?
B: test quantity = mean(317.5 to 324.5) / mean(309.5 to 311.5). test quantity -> 1.98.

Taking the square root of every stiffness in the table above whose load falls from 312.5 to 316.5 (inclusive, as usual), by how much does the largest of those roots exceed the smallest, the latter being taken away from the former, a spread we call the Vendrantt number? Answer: 1.61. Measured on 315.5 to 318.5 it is 1.45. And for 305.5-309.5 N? 0.68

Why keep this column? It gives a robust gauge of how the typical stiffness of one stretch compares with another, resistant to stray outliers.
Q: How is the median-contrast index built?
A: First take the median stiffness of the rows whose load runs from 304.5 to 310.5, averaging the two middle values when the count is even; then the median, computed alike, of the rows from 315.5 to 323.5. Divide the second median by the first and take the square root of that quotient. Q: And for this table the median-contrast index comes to 1.26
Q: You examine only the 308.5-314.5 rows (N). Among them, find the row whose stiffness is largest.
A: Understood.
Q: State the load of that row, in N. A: 312.0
